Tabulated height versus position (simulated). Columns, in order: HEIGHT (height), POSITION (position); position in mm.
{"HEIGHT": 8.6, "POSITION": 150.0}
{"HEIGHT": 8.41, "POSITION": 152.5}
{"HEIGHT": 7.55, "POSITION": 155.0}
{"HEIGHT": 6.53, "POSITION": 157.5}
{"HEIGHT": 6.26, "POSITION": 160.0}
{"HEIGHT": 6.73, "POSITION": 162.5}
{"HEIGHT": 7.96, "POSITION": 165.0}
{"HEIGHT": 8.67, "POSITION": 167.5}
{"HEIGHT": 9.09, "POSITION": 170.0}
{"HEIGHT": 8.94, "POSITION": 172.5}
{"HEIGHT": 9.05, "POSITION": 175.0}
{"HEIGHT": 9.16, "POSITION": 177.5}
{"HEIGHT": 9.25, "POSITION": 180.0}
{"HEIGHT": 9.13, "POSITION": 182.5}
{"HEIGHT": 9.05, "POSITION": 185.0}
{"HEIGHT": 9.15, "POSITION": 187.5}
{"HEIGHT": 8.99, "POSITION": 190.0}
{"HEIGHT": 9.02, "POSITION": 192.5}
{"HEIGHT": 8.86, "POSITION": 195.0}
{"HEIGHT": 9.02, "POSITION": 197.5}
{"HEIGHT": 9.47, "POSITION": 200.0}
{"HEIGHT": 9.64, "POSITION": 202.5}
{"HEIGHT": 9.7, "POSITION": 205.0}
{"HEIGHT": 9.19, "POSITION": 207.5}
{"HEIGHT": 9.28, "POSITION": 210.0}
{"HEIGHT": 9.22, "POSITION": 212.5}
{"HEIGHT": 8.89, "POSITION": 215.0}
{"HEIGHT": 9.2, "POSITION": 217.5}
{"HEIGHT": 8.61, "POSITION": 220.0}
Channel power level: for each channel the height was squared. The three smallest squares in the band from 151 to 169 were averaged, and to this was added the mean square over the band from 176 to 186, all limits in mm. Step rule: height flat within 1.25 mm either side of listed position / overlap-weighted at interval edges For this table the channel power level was 126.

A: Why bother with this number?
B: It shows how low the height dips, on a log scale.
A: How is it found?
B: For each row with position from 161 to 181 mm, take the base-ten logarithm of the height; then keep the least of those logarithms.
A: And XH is 0.828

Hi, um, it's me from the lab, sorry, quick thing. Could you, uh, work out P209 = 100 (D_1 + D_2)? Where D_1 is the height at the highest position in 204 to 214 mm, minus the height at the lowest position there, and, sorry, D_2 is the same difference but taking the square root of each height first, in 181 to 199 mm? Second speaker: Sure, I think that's -50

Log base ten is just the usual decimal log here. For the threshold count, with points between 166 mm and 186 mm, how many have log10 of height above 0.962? 1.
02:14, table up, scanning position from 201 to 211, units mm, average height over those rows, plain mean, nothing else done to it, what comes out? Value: 9.5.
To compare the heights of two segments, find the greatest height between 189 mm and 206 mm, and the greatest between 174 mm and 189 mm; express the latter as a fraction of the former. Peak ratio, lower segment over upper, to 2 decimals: 0.95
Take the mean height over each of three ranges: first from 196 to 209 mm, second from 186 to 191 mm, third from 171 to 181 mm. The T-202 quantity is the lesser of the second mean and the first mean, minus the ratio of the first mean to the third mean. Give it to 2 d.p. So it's 8.04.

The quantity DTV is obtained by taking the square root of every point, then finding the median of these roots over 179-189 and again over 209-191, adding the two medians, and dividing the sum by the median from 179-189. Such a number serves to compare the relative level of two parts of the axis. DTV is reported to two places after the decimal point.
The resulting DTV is 2.00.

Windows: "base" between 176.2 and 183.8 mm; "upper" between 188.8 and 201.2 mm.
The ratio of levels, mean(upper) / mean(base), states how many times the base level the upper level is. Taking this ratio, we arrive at 0.99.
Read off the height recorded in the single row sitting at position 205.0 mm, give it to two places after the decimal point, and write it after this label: 9.70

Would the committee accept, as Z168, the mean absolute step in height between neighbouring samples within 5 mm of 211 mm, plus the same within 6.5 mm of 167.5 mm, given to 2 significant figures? 0.79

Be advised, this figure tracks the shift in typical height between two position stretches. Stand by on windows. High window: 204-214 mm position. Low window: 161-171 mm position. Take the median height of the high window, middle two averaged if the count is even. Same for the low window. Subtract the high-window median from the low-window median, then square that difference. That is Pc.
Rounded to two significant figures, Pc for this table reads 0.87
